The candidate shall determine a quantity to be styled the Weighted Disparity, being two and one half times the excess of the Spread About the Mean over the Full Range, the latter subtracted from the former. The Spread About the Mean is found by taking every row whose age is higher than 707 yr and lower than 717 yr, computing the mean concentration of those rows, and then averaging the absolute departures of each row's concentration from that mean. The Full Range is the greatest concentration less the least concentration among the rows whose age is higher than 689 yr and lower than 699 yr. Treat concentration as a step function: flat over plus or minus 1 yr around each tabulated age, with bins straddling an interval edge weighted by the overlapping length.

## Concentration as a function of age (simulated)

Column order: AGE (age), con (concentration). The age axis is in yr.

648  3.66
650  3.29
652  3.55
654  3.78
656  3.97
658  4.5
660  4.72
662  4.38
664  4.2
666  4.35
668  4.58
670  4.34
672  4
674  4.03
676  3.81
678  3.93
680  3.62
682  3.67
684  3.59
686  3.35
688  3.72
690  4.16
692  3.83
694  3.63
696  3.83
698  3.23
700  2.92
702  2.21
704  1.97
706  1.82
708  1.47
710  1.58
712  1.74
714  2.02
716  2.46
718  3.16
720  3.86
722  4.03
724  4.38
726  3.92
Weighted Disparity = -1.6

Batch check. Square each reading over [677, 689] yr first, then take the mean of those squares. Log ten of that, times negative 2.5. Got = -2.8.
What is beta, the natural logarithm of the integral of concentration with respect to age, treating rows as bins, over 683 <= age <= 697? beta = 3.96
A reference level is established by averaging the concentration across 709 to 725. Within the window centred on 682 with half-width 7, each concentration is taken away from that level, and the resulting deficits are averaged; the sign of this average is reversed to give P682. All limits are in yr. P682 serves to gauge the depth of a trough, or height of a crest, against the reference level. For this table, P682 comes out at 0.77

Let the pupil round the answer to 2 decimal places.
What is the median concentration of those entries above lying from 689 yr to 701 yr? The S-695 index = 3.73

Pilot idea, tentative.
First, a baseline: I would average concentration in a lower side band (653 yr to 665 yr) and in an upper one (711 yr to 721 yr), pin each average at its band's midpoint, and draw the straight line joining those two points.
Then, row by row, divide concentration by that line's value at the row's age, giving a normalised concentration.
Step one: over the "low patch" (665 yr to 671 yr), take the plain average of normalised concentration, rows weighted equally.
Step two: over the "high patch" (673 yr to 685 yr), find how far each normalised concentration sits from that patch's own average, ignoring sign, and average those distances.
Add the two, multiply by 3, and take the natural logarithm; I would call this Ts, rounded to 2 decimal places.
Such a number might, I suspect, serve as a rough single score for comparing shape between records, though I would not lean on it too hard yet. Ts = 1.22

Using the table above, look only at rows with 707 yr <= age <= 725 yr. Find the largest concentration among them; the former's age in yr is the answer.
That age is 724 yr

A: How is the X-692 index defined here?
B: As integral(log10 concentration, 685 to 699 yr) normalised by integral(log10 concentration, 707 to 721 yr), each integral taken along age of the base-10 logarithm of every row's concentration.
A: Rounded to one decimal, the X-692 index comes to 1.7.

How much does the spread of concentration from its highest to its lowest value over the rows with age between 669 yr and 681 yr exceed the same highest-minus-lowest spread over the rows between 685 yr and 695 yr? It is -0.1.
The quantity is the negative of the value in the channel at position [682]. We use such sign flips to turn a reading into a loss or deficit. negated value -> -3.67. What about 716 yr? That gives -2.46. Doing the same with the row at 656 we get -3.97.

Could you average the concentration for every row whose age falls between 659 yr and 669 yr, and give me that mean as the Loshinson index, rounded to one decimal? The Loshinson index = 4.4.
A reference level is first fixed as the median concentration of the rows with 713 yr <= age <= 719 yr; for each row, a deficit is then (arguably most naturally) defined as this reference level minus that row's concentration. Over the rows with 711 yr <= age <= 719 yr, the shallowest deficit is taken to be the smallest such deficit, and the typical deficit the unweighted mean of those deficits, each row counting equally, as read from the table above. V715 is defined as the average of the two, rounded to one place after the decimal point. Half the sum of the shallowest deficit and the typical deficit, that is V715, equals -0.3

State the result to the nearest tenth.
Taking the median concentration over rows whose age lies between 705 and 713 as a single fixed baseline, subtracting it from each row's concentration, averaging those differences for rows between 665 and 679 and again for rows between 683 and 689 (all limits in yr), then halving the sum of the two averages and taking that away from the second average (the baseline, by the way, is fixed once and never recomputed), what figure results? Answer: -0.3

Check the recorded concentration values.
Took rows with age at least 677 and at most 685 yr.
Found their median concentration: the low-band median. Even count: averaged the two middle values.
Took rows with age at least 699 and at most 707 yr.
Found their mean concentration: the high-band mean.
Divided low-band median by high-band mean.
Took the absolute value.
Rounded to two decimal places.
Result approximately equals 1.63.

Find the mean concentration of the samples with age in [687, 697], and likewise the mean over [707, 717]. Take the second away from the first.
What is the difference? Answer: 2.0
